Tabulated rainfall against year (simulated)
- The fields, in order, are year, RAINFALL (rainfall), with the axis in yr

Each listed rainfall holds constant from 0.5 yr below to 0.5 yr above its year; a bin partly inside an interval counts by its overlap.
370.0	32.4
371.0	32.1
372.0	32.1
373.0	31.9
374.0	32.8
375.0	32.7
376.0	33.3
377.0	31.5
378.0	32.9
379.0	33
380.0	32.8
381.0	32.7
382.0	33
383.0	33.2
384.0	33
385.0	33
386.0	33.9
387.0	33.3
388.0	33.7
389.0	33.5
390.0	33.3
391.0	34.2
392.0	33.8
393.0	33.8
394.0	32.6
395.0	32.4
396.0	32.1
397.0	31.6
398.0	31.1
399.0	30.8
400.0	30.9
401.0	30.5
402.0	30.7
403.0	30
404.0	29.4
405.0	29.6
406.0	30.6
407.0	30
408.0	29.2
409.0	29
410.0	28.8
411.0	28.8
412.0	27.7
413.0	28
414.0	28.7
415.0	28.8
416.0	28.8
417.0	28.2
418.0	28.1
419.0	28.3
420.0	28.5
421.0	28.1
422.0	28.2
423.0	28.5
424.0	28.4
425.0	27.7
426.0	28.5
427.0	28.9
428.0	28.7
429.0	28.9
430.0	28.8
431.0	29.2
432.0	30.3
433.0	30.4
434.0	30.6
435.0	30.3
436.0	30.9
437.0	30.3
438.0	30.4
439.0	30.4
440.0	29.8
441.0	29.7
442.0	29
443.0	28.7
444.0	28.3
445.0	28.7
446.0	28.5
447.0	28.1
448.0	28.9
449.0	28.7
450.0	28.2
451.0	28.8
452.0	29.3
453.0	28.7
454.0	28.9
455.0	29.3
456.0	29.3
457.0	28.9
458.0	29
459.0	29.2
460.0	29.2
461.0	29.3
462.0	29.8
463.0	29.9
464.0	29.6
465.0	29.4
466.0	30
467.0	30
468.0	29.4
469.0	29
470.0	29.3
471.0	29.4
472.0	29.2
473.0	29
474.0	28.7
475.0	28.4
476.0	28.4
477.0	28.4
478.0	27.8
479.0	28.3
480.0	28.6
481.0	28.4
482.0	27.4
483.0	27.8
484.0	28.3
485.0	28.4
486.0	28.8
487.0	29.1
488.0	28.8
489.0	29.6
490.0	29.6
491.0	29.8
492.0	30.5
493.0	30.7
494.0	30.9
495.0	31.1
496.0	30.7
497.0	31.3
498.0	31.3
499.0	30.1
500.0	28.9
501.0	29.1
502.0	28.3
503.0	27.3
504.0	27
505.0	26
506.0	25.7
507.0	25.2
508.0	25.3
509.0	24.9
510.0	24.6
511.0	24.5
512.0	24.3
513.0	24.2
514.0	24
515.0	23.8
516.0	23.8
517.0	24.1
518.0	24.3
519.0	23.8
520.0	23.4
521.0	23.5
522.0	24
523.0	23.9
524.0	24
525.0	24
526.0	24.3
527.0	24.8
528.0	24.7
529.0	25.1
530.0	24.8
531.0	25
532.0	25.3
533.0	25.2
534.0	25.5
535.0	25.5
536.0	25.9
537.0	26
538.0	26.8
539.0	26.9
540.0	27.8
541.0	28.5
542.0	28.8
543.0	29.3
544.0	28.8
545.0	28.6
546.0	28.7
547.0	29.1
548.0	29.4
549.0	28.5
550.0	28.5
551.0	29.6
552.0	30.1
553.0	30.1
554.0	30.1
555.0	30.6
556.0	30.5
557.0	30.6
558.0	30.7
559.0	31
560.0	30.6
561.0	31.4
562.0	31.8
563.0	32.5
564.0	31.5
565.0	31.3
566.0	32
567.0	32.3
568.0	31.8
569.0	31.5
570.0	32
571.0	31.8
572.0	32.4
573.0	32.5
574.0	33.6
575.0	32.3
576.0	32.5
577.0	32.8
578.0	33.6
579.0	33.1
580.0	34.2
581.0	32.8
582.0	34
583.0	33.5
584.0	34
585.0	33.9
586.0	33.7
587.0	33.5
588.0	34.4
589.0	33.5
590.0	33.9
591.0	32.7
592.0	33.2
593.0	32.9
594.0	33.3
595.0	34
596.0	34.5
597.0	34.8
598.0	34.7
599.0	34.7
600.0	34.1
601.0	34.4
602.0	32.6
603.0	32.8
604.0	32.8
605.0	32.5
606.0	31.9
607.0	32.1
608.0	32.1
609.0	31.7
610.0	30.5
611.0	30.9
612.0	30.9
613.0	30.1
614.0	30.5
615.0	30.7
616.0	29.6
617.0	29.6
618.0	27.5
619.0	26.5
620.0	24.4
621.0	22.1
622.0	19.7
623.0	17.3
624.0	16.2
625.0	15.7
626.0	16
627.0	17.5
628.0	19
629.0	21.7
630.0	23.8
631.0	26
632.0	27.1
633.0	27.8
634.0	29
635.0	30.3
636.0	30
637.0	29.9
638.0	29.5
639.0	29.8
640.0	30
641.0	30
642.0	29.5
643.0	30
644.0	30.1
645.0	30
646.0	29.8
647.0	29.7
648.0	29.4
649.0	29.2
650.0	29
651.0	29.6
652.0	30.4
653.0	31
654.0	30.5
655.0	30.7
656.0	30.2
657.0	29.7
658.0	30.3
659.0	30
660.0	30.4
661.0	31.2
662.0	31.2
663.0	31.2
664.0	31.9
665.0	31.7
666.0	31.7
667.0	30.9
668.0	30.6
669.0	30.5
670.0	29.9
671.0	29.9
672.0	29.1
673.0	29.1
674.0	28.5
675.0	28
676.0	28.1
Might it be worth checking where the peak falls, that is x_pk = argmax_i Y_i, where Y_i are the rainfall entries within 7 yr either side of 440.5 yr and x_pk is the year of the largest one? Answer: 436.0 yr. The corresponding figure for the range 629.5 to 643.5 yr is 635.0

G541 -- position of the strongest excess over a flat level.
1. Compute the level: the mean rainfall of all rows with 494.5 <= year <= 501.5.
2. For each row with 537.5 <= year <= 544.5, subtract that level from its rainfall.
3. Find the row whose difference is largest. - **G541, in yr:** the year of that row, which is 543.0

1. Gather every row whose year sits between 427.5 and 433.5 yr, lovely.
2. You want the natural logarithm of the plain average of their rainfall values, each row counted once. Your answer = 3.380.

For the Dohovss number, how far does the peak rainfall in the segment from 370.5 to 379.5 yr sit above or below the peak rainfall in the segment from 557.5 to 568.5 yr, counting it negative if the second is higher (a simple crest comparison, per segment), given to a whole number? 1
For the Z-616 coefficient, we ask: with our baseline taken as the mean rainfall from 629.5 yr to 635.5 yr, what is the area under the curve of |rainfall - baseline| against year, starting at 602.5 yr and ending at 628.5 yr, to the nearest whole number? 138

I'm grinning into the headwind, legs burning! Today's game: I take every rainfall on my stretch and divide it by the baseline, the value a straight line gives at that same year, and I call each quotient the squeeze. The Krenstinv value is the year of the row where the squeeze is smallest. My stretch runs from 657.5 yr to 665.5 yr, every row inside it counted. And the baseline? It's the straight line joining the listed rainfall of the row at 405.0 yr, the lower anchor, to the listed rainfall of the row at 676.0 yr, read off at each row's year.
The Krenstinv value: 659.0 yr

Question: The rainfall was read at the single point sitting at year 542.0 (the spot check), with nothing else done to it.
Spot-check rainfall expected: 28.8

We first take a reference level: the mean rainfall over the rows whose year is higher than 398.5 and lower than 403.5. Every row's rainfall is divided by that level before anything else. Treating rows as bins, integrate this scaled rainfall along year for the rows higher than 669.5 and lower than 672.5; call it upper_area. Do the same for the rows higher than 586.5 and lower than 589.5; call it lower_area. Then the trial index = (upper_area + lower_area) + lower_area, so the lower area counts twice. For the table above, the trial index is 9.5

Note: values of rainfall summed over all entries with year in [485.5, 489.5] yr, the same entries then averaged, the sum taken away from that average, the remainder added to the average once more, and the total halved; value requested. -29.1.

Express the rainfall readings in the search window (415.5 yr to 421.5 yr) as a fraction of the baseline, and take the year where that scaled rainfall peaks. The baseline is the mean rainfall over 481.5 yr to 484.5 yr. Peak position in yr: 416.0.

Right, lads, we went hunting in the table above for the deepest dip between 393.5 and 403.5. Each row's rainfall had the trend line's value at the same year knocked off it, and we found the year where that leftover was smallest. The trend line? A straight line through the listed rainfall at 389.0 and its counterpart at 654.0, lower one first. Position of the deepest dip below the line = 403.0 yr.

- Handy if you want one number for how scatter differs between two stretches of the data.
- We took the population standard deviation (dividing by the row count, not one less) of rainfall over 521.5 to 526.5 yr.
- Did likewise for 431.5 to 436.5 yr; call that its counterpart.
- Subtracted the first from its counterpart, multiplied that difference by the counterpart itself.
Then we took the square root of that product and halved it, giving 0.073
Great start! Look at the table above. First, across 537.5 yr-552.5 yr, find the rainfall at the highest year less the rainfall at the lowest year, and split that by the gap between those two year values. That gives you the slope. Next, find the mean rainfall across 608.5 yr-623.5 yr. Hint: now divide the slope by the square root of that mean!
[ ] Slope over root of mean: 0.04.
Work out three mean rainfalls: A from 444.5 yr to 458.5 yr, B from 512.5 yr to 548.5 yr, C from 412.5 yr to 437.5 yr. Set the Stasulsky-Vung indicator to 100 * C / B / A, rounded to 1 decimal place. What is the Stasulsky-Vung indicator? 3.9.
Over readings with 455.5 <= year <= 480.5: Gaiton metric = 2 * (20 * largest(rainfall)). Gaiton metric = 1200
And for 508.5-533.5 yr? 1012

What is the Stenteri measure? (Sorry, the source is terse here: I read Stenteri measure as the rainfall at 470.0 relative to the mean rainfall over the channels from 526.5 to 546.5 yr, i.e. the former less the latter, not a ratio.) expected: 2.7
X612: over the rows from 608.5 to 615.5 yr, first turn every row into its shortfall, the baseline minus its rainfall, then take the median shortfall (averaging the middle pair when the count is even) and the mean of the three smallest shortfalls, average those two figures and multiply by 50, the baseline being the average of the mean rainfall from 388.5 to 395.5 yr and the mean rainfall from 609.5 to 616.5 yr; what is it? 49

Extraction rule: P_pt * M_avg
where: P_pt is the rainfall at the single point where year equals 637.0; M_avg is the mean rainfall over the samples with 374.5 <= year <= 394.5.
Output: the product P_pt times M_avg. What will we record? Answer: 991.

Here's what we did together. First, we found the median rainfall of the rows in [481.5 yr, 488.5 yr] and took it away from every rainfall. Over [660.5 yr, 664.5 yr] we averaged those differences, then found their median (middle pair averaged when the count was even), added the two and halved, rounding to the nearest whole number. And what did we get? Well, 3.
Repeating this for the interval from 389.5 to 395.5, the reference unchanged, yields 5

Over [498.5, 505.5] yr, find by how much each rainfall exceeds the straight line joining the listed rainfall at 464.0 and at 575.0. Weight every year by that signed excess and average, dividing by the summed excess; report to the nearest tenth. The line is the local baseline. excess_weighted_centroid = 503.1 yr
